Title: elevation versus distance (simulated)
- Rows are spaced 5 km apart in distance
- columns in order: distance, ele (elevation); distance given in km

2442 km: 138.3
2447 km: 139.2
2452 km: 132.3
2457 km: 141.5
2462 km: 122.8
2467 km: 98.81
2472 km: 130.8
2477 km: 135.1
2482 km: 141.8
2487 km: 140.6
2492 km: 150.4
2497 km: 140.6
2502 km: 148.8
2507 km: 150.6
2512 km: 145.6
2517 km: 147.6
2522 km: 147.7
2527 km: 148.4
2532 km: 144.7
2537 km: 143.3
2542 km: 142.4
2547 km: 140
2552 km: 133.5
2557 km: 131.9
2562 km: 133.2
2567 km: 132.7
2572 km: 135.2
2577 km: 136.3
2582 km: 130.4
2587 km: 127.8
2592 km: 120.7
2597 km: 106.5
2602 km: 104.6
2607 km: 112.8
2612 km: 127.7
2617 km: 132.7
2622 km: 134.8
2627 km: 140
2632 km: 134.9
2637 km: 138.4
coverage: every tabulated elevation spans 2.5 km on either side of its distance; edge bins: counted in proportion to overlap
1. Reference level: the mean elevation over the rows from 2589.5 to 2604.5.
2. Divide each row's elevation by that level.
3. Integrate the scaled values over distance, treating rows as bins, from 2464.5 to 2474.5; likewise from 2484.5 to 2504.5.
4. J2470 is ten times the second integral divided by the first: 25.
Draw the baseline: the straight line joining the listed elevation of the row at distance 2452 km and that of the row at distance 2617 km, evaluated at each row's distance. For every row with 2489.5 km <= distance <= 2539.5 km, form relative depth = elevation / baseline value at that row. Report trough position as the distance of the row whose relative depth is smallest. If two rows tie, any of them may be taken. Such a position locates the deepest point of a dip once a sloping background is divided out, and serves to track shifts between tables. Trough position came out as 2497 km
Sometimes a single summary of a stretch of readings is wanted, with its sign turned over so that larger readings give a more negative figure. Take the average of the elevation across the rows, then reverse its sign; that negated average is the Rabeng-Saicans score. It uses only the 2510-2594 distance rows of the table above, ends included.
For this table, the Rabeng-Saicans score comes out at -138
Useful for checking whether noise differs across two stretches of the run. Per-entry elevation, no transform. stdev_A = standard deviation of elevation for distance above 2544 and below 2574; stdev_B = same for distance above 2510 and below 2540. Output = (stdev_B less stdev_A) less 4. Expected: -4.9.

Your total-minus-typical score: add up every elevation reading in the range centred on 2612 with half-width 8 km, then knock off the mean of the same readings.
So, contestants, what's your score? 249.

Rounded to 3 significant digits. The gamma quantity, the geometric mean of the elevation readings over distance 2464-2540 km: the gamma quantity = 140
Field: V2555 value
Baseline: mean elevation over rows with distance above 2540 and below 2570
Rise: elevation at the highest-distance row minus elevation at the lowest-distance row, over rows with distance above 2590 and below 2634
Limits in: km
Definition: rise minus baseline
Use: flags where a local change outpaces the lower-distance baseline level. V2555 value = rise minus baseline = -121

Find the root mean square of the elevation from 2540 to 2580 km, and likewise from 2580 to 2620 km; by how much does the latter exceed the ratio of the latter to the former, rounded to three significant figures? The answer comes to 120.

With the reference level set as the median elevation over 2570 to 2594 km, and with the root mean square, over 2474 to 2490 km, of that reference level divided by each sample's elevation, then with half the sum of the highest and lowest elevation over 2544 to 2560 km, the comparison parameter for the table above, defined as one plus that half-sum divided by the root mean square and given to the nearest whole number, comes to 146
